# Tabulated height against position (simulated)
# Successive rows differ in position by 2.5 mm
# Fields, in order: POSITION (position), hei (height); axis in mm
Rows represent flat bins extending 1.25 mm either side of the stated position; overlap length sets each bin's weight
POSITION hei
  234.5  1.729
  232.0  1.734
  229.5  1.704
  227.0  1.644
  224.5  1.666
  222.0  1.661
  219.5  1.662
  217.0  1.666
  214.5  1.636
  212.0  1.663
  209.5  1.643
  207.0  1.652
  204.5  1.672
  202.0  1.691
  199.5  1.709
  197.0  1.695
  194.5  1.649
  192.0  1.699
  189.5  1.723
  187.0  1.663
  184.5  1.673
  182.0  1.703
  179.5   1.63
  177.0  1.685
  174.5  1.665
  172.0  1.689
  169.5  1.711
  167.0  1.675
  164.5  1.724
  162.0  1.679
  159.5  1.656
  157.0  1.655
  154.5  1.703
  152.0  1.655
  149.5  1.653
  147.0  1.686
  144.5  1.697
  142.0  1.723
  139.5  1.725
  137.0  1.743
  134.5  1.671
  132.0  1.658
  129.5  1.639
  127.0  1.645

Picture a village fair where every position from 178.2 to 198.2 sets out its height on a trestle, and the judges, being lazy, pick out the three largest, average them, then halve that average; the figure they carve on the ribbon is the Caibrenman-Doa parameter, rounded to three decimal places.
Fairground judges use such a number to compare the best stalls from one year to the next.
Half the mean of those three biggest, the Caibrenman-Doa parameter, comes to 0.854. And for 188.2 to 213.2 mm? 0.855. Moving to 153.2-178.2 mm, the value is 0.856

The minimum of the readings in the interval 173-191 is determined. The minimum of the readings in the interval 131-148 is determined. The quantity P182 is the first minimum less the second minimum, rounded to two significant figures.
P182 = -0.028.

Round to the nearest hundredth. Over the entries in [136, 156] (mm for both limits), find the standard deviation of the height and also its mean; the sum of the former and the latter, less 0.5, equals 1.23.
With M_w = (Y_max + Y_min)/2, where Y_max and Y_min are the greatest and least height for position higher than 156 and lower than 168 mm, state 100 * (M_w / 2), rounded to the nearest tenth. 84.5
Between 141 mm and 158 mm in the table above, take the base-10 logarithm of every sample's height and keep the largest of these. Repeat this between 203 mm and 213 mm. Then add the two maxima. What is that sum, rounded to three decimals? 0.460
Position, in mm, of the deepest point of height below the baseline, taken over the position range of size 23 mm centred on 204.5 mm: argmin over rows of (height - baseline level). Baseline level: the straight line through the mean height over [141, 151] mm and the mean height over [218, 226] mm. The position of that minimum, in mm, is 214.5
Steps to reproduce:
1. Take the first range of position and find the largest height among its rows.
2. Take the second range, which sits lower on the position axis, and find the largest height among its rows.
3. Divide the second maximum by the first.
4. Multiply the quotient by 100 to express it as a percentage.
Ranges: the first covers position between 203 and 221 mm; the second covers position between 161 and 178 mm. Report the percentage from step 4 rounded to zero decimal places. 103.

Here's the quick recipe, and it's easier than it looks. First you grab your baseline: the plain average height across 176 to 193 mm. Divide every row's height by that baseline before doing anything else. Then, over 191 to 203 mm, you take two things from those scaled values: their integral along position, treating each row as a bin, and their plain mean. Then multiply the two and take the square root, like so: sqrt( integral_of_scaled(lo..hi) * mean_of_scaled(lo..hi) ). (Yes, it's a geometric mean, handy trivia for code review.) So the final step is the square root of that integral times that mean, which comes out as 3.5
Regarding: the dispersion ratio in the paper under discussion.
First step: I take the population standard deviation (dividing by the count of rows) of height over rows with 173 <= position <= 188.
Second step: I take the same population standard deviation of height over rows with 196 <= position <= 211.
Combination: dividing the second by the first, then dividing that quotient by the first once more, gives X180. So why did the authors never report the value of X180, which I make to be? 47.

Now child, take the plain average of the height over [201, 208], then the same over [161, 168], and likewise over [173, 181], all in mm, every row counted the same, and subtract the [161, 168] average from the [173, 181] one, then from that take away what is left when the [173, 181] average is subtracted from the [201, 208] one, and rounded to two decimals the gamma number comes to -0.04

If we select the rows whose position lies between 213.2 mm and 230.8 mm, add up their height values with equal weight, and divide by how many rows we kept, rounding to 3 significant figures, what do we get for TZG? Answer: 1.66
